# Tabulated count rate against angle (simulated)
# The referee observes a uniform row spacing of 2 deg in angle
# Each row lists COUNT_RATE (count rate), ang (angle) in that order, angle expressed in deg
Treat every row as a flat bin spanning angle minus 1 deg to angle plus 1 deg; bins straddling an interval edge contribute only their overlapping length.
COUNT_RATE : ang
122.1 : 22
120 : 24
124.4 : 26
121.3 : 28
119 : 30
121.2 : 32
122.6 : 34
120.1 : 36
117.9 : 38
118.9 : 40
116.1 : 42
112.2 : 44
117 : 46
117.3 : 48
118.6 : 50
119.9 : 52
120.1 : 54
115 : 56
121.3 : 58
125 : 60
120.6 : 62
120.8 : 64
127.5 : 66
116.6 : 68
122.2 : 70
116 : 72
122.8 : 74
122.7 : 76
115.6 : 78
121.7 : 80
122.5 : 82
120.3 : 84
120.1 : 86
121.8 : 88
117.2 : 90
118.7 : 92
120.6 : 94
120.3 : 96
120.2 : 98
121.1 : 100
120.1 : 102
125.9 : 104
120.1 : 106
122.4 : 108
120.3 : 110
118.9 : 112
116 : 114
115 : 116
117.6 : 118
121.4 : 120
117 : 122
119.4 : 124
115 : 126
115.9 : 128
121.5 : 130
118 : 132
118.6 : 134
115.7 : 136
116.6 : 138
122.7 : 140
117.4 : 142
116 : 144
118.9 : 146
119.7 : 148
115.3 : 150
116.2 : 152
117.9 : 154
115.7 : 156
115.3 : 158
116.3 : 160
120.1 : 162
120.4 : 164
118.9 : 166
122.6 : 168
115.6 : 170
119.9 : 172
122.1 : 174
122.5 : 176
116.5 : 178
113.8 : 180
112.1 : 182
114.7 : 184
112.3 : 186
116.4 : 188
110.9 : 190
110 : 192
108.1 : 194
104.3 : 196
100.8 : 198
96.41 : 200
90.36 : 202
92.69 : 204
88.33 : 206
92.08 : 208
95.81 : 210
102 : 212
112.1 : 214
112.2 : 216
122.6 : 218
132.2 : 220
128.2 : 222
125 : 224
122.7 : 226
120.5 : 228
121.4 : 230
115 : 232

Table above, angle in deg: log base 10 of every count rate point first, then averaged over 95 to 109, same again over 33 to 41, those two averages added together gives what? 4.16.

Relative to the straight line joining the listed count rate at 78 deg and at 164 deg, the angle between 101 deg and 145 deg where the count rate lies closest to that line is 134 deg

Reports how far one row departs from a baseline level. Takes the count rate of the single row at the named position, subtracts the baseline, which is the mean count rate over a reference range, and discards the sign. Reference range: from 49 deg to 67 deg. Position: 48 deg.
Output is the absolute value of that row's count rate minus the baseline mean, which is 3.7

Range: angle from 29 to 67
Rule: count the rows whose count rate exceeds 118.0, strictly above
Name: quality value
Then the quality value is 13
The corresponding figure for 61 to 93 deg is 12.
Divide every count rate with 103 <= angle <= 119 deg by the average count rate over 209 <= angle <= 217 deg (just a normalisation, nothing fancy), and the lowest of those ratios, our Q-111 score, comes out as 1.090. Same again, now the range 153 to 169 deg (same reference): 1.093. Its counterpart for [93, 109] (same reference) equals 1.138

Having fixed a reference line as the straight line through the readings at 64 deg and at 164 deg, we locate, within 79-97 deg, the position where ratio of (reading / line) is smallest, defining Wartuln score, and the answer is 90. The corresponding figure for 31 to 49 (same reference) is 44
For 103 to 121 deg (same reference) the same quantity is 116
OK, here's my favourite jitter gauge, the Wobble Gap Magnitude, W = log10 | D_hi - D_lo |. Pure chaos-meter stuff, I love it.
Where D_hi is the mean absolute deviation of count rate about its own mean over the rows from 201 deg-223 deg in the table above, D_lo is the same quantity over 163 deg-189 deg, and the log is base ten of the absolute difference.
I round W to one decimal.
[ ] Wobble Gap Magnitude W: 1.0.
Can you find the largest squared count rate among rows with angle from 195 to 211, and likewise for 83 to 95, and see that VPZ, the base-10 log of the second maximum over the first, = 0.13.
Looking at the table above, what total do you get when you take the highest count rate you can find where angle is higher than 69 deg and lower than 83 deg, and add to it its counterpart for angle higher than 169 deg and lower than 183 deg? 245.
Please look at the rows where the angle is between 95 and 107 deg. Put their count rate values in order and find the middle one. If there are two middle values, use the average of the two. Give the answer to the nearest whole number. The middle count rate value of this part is 120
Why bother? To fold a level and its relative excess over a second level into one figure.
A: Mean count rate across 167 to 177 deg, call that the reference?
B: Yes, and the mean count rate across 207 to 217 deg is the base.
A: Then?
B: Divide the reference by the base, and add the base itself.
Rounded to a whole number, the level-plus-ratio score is 104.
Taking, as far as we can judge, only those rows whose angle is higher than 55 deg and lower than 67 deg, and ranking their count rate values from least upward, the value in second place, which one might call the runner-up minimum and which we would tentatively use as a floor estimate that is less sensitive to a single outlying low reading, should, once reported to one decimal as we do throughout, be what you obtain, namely 120.6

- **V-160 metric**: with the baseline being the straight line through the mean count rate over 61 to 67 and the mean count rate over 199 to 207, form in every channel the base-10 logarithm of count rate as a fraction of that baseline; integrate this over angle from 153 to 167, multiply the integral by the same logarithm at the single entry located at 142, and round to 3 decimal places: 0.042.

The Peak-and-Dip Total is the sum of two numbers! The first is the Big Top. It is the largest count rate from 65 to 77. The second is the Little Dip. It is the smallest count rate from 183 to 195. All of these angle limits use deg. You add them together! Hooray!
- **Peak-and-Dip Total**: 236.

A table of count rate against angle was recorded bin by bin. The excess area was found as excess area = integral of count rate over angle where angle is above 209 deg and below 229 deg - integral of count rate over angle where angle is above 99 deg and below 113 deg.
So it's 649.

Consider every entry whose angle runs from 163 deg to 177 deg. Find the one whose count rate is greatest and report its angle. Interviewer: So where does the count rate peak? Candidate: 168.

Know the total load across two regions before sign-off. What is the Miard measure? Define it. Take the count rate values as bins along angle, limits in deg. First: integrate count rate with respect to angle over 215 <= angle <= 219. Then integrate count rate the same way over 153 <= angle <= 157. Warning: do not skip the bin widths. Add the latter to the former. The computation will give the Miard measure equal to 937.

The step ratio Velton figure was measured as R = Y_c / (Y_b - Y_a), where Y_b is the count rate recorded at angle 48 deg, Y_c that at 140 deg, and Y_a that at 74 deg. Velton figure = -22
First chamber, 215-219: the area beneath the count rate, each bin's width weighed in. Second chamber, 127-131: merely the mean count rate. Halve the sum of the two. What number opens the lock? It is 294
